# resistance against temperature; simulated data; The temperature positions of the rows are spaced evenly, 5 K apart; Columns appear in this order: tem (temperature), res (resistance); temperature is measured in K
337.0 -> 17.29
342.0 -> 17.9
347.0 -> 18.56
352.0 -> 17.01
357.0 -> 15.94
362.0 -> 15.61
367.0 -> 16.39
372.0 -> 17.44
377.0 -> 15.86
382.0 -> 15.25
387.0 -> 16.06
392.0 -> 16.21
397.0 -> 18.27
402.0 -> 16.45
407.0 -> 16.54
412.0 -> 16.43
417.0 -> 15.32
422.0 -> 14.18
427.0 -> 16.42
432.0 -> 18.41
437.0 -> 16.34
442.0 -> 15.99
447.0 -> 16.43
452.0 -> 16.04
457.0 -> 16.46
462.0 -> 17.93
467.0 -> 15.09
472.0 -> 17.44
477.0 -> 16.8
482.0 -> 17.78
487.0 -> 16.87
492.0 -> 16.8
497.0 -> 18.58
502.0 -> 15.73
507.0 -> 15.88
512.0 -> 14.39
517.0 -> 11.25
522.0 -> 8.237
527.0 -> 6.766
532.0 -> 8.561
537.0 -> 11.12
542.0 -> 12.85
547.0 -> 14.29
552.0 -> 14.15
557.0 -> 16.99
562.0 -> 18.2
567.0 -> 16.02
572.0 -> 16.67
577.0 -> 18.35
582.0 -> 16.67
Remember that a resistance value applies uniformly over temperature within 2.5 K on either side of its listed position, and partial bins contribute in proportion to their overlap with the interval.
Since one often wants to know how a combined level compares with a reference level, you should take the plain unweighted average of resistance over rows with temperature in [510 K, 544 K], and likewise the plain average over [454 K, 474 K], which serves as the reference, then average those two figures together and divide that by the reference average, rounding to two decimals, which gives 0.81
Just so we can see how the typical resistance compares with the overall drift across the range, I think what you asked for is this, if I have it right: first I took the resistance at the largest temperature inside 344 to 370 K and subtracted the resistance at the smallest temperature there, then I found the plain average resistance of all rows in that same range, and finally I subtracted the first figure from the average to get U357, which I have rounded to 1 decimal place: 18.9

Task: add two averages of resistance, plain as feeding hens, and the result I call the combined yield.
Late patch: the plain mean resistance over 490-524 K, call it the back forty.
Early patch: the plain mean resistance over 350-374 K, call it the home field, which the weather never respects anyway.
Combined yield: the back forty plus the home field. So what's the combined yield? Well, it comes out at 31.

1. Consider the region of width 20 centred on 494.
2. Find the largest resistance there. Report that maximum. 18.58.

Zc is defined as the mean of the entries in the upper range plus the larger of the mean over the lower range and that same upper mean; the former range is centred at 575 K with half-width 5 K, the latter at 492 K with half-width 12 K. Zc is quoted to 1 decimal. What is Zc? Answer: 35.0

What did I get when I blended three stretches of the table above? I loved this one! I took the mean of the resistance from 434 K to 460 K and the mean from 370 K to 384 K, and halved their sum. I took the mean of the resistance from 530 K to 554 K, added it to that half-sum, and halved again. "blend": 14.2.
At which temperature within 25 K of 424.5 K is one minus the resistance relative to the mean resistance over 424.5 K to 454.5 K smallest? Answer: 432.0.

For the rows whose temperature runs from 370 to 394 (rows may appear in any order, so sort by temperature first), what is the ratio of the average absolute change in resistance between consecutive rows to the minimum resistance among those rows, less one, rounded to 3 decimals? -0.948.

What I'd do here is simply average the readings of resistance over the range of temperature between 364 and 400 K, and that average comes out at 16.5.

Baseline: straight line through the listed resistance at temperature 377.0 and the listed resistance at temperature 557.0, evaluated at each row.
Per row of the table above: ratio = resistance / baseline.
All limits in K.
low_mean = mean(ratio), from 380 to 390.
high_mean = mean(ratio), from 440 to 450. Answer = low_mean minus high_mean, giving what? -0.01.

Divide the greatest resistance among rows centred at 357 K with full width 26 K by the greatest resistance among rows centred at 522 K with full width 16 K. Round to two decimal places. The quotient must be 1.65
